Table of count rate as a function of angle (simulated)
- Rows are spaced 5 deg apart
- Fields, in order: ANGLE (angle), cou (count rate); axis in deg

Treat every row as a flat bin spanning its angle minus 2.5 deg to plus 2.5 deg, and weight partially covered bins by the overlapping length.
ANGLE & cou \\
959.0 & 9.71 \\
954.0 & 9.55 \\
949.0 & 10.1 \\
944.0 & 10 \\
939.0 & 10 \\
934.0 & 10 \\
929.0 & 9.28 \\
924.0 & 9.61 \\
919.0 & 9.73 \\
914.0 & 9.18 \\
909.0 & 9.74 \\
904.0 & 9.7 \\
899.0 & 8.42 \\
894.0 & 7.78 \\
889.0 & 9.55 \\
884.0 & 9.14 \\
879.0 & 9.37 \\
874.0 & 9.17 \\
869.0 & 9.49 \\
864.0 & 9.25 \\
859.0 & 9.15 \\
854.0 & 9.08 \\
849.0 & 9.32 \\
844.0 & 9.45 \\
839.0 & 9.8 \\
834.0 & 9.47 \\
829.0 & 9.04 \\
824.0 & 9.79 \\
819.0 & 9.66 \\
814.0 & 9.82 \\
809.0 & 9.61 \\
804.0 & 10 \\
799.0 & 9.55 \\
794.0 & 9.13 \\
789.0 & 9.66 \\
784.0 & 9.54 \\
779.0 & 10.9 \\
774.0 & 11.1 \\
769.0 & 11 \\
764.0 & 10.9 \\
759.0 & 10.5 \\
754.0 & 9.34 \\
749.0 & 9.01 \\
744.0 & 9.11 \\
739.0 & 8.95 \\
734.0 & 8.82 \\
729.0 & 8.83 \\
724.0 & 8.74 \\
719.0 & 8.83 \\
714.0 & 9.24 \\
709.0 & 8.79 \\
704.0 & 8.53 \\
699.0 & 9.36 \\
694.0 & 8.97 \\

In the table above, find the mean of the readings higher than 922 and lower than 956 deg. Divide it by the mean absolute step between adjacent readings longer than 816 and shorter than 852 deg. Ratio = 28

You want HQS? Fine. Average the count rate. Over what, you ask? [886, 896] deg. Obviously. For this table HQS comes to 8.7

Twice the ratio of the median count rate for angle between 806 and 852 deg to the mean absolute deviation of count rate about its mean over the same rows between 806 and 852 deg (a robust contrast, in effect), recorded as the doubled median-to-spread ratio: 94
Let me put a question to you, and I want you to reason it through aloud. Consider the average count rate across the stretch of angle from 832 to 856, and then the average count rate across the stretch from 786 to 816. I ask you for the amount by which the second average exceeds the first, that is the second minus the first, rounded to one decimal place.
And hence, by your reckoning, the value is 0.2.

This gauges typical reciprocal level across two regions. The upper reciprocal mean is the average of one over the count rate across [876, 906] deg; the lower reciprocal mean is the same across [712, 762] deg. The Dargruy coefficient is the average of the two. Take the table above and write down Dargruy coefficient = 0.111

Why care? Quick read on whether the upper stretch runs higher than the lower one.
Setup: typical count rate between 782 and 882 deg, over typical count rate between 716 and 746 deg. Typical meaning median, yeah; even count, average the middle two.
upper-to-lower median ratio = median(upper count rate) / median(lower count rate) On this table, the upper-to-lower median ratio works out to 1.07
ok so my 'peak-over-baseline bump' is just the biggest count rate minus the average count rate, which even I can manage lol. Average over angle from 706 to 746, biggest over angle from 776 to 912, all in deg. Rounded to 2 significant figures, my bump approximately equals 2.0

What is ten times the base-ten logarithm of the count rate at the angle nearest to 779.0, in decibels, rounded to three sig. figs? 10.4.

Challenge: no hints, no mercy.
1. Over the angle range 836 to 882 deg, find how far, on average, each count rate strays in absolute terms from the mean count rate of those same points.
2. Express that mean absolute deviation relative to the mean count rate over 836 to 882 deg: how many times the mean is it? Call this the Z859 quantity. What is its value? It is 0.018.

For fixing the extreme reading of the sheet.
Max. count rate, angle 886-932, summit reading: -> 9.74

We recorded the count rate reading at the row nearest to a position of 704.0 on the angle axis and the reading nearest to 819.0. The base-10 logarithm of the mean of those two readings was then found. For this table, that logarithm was 0.959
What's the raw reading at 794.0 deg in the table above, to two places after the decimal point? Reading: 9.13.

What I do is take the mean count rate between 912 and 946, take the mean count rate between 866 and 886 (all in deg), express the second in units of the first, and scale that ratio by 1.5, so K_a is 1.44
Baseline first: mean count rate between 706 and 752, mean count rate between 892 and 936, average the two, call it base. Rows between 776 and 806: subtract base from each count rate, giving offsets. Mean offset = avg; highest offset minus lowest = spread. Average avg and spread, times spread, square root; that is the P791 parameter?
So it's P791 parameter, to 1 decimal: 1.5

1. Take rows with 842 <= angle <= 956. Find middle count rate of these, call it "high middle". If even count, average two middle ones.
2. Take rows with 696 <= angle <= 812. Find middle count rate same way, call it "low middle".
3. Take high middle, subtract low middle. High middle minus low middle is 0.1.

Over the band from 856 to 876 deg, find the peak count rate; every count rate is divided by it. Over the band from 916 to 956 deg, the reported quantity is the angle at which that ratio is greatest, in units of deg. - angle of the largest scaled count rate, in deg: 949.0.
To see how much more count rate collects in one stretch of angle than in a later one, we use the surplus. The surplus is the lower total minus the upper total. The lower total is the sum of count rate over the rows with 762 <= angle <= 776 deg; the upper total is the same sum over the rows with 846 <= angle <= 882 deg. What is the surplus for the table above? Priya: -32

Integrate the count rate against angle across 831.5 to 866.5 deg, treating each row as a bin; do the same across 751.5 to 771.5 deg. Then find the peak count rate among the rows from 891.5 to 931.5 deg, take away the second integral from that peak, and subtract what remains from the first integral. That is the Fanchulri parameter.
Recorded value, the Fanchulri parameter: 527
